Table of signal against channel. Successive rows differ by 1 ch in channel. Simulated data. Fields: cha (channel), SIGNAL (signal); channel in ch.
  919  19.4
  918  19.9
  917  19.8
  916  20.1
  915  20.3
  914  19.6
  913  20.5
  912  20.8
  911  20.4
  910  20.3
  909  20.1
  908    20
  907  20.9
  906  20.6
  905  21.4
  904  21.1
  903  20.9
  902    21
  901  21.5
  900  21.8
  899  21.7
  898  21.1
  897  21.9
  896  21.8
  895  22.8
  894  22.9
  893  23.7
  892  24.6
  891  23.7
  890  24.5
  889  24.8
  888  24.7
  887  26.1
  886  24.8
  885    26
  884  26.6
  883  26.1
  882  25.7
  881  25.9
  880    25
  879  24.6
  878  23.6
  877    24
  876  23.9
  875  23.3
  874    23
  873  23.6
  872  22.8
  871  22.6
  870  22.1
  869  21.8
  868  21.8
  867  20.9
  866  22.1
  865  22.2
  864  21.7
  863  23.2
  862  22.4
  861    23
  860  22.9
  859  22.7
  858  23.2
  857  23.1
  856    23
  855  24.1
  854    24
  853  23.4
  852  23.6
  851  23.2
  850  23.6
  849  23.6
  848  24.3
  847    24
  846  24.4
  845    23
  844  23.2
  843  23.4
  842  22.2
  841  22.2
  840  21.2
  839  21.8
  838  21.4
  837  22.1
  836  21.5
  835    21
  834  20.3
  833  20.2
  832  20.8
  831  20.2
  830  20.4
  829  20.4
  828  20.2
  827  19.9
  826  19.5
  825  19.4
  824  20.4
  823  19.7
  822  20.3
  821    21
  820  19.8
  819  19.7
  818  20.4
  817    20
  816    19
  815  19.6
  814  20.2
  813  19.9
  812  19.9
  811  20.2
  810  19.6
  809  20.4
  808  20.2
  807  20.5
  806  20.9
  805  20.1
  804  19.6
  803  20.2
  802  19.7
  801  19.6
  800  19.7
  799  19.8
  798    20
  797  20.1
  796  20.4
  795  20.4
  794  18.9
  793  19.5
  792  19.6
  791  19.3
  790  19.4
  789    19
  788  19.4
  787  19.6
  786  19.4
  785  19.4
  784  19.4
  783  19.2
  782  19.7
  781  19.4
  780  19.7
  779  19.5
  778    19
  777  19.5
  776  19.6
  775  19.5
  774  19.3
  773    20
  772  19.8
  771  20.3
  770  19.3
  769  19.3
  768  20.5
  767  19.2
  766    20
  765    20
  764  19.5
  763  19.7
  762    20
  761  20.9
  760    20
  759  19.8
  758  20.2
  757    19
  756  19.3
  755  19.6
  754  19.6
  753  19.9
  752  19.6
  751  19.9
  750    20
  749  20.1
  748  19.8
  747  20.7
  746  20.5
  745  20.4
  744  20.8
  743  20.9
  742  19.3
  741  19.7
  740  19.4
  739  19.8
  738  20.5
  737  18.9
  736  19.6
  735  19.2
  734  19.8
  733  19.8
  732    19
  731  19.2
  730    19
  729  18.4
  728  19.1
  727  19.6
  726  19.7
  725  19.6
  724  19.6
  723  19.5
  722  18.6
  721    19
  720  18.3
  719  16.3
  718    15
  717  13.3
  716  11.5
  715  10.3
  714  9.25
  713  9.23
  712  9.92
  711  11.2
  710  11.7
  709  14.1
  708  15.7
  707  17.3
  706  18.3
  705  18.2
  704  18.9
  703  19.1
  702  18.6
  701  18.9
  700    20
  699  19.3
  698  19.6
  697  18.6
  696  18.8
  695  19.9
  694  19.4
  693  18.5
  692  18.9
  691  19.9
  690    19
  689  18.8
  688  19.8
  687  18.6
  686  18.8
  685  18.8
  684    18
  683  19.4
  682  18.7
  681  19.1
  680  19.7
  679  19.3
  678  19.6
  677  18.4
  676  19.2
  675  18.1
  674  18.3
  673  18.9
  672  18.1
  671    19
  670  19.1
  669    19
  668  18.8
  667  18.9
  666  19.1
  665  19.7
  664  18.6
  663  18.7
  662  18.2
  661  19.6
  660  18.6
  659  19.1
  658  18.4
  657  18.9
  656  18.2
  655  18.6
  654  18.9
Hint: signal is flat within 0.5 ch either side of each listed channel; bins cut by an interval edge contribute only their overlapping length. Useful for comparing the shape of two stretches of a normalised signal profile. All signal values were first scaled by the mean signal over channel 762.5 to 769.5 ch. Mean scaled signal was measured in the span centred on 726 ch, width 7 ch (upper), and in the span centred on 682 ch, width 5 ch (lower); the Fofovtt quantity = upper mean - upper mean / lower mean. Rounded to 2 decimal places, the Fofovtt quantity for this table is -0.04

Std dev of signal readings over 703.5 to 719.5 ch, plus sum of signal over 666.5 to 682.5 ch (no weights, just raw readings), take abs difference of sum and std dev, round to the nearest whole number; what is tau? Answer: 299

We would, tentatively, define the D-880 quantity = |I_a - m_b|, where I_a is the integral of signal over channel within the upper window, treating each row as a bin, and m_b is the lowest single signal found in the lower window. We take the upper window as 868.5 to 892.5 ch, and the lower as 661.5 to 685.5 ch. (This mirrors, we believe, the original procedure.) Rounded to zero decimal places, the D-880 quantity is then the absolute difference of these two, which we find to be 566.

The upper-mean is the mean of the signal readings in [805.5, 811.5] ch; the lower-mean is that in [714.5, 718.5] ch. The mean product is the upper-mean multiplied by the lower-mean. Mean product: 254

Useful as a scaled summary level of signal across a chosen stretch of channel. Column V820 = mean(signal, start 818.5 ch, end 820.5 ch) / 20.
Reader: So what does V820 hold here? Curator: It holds 0.99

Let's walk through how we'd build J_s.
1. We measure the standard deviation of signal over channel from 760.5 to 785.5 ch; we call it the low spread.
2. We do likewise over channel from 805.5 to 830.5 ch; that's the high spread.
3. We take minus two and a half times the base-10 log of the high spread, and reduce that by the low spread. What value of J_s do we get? 0.4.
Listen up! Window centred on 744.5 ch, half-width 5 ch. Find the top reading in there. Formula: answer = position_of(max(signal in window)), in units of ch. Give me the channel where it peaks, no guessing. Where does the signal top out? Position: 743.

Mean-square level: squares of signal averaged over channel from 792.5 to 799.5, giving 395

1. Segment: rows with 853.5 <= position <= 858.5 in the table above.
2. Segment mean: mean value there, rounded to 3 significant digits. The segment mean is 23.5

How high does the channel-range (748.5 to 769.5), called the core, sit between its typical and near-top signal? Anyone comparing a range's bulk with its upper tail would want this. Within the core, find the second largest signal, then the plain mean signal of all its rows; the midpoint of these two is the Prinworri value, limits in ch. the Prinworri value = 20.2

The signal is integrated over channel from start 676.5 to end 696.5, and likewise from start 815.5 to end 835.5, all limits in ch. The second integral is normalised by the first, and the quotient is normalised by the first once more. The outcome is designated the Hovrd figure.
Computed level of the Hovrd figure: 0.0028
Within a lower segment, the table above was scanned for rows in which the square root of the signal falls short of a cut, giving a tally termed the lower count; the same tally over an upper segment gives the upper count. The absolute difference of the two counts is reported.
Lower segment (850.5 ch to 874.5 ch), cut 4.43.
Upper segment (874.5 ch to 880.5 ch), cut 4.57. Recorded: 0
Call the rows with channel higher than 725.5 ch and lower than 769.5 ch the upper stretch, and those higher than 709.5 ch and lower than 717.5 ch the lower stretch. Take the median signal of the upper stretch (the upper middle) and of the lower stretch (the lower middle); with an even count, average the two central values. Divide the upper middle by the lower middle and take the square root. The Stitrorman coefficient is 1.36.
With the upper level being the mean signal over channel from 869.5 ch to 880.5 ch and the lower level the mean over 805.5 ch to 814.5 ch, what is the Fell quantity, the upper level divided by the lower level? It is 1.16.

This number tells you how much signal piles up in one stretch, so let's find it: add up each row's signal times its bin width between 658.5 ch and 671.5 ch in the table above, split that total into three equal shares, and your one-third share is 82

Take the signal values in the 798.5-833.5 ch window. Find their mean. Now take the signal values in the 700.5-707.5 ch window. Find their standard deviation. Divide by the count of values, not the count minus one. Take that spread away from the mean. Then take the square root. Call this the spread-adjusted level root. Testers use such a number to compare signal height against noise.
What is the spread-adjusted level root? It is 4.4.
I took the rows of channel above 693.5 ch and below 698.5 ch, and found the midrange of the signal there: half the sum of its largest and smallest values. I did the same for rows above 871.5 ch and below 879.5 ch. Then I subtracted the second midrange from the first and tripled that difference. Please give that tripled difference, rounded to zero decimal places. -13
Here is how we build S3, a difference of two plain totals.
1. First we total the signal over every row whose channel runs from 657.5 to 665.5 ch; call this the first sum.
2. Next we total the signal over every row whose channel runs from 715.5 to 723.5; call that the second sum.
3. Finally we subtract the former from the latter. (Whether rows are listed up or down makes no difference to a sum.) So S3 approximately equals -19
